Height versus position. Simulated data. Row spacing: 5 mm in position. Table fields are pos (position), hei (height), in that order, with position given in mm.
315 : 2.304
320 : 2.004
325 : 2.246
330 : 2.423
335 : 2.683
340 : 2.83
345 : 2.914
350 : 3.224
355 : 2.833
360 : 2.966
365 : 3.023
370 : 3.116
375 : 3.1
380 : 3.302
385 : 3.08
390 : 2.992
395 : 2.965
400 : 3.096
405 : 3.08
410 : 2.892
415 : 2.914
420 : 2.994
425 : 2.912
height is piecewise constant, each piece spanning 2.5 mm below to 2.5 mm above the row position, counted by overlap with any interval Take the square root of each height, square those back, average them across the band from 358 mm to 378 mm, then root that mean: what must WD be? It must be 1.75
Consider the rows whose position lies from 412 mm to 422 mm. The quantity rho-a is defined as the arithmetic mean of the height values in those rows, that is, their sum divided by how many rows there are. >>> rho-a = 2.95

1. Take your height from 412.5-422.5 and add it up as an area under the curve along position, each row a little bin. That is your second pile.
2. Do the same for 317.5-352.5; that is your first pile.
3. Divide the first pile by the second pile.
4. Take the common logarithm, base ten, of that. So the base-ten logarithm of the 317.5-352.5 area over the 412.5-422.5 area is 0.5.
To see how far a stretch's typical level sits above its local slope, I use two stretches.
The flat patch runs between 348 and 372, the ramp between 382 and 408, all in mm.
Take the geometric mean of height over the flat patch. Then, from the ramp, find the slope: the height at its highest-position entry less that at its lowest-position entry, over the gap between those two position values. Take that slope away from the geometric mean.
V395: 3.03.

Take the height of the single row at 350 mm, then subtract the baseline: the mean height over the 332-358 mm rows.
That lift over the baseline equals 0.33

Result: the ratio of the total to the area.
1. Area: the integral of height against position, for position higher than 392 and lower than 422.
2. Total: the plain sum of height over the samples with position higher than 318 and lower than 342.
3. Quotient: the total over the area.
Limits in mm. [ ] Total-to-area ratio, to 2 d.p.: 0.14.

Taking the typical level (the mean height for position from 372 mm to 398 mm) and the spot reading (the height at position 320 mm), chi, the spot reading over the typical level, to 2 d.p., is 0.65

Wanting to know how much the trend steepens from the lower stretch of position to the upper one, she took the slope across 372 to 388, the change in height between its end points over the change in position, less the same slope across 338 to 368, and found -0.010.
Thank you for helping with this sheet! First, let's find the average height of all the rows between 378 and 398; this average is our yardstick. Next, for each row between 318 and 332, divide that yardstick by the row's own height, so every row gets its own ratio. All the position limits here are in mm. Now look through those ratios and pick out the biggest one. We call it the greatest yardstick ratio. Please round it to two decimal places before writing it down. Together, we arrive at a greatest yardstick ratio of 1.54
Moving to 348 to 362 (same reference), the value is 1.09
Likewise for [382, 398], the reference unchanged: 1.04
